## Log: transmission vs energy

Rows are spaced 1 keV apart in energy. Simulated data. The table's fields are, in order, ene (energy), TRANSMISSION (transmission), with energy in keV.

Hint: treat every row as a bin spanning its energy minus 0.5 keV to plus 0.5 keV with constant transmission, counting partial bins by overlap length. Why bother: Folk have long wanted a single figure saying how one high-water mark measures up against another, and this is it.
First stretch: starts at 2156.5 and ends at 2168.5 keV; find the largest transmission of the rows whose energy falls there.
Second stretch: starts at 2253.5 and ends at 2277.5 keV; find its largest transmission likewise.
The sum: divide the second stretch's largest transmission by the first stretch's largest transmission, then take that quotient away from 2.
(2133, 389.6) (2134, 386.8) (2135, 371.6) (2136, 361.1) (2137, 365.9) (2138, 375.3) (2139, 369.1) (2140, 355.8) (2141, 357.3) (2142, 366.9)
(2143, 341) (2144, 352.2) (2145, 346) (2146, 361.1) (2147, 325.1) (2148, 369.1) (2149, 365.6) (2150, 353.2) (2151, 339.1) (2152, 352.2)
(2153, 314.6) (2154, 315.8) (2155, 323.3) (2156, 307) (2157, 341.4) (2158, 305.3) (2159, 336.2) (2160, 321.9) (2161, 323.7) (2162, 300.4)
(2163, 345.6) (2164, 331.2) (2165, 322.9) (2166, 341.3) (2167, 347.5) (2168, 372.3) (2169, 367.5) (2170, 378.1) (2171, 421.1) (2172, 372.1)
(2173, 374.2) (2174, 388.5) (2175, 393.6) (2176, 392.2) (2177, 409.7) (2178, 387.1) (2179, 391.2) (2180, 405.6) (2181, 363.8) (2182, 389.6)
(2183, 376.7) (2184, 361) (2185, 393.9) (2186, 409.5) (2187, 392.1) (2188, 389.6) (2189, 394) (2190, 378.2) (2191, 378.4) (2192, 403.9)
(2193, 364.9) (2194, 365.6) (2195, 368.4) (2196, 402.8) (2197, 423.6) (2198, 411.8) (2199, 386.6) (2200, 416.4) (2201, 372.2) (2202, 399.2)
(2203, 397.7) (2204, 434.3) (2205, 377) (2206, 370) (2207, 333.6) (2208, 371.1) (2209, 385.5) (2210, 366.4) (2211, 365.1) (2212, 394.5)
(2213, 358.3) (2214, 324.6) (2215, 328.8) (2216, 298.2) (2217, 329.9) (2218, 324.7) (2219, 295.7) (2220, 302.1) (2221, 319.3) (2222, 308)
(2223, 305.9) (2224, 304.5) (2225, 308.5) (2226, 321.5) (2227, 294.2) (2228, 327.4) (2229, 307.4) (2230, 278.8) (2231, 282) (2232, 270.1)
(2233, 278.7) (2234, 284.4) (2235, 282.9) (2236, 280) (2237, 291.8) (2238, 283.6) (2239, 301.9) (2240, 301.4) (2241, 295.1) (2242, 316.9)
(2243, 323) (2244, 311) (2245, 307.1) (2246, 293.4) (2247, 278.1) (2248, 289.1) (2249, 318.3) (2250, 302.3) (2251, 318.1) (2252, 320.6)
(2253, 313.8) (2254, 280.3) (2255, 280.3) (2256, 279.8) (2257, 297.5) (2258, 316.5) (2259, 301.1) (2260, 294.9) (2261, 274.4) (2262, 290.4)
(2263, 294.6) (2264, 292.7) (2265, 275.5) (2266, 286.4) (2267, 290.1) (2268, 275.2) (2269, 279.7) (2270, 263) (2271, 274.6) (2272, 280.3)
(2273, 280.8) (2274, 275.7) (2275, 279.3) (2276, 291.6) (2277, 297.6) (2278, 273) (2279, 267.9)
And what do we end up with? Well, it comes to 1.15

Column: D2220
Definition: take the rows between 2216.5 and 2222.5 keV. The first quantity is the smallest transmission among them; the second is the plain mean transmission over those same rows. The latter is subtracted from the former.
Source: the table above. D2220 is -18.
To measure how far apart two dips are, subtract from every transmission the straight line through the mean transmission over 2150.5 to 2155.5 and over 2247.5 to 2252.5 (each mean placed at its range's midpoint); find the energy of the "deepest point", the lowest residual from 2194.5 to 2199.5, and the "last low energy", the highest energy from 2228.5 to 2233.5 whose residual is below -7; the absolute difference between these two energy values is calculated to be 38 keV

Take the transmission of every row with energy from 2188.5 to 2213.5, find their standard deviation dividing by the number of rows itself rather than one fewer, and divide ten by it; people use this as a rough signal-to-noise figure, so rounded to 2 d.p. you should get 0.44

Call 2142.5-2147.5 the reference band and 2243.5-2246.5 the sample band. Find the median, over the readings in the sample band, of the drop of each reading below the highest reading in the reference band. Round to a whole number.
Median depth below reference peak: 54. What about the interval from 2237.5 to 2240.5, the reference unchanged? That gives 60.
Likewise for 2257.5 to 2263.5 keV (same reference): 66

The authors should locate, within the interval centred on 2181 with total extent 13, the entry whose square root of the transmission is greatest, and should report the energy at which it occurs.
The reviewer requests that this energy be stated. 2177 keV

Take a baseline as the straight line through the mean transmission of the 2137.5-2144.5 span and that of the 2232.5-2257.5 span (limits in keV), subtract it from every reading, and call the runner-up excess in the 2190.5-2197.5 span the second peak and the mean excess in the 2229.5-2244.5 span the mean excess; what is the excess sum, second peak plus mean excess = 66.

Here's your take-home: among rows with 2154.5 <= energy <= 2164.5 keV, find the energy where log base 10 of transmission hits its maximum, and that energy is 2163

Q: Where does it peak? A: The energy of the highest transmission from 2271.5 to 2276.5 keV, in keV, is 2276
